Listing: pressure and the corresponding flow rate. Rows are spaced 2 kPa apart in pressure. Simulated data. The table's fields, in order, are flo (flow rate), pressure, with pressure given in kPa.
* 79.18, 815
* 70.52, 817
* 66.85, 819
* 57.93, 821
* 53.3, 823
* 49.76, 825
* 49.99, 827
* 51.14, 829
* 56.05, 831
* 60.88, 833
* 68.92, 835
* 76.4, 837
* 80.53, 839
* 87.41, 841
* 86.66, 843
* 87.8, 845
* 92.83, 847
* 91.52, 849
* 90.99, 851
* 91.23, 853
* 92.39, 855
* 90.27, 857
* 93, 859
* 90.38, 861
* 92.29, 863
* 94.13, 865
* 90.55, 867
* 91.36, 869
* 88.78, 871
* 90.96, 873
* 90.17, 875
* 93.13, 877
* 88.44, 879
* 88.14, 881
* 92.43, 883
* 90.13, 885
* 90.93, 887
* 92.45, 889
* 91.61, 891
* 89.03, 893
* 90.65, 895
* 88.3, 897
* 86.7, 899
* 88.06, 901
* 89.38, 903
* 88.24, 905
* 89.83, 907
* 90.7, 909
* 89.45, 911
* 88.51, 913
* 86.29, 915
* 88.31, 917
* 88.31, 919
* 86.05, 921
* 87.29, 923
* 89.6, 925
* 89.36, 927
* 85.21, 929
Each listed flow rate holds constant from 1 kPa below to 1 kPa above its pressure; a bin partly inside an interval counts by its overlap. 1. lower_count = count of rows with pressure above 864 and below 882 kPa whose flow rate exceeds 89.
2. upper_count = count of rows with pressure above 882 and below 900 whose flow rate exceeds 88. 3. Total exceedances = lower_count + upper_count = 14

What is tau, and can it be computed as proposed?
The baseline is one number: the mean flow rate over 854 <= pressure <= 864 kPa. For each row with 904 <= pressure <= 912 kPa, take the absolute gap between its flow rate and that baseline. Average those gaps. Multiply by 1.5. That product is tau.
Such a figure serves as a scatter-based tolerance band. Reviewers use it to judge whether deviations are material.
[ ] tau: 3.2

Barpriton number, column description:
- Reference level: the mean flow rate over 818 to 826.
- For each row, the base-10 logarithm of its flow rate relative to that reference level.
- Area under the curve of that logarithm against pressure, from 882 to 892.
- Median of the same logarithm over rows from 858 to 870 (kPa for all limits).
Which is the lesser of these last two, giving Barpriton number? 0.21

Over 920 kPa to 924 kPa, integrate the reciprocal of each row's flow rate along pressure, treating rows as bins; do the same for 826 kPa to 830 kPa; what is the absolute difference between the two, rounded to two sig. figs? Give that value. 0.033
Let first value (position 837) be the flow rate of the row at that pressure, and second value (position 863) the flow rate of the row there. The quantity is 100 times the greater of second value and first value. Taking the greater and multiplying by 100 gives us 9229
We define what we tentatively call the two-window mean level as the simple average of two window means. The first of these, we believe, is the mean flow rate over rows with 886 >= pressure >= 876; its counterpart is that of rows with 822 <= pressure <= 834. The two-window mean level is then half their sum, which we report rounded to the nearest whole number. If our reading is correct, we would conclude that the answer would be 72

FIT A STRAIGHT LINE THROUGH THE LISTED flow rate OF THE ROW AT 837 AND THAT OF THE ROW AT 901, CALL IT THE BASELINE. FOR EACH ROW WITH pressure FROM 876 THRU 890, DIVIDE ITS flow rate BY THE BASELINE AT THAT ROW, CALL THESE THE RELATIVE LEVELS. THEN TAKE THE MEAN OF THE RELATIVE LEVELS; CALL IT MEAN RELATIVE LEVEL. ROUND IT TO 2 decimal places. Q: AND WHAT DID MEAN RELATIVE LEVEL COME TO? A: 1.07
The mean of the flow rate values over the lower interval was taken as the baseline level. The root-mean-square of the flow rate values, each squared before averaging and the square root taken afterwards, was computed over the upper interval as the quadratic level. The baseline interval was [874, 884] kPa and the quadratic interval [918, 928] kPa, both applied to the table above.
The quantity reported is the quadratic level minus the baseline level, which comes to -2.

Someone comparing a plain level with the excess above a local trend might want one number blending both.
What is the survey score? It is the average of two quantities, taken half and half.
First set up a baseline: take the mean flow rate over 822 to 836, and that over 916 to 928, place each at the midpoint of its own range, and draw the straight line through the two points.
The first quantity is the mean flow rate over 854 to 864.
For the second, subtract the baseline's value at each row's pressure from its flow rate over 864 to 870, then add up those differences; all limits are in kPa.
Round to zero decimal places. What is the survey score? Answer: 80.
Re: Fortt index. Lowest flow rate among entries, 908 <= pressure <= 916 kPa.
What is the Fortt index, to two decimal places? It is 86.29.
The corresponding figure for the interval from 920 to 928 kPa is 86.05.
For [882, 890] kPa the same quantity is 90.13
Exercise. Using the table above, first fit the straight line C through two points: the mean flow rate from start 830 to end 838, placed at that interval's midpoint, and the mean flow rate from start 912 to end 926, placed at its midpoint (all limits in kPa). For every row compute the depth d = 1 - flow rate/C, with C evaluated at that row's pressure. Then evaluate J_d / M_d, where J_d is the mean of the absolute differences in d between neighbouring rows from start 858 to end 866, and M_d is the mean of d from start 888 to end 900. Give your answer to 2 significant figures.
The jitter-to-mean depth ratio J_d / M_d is -0.25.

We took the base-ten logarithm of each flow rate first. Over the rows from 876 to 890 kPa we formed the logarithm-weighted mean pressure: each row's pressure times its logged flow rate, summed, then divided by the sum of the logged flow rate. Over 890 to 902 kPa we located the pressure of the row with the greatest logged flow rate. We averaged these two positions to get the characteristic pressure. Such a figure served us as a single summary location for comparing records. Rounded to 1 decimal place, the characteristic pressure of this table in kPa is 887.0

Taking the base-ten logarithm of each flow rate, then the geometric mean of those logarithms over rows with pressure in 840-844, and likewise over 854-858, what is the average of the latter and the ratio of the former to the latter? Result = 1.47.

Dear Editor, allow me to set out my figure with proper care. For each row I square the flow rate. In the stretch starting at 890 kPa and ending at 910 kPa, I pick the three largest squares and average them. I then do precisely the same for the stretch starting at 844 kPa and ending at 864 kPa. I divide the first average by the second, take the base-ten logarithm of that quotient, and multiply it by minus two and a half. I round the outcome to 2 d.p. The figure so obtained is 0.04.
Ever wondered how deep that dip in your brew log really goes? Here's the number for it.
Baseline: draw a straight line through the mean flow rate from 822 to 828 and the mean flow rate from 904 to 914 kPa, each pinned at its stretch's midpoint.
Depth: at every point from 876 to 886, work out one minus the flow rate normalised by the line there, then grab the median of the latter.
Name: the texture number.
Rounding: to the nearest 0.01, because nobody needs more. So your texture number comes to -0.17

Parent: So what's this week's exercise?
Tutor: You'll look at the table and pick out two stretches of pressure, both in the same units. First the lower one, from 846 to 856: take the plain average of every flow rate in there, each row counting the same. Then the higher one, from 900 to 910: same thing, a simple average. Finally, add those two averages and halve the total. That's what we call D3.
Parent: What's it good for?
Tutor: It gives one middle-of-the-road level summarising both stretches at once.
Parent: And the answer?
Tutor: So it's 91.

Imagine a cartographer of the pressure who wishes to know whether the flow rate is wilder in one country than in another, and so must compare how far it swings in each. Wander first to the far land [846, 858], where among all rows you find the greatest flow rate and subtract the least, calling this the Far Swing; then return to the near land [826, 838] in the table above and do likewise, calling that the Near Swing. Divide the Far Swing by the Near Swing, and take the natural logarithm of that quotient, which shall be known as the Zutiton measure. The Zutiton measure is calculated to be -2.3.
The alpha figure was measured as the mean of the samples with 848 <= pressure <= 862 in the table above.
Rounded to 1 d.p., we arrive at 91.4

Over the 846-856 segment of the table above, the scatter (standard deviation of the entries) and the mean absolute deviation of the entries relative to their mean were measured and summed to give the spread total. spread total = 1.4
